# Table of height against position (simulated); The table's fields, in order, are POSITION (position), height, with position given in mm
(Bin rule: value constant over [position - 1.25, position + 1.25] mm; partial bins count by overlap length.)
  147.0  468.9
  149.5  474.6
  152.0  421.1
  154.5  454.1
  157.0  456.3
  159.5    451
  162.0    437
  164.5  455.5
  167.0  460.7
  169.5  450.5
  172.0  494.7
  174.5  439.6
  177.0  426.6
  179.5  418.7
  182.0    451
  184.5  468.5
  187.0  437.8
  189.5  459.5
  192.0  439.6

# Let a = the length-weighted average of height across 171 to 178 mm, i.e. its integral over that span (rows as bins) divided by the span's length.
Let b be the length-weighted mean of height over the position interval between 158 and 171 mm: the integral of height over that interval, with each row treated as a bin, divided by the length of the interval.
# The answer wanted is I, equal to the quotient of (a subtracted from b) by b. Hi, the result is -0.003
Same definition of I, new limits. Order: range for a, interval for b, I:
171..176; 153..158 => -0.023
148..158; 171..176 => 0.026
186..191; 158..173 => 0.019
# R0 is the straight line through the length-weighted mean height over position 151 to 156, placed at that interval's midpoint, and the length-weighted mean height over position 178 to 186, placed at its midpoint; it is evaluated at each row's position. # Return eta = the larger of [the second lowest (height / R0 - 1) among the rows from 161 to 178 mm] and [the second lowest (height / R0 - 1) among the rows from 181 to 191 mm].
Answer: 0.013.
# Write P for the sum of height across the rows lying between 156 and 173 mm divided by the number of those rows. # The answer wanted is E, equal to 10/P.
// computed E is 0.0218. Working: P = 458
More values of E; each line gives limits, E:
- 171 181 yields 0.0225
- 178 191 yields 0.0224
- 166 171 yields 0.0219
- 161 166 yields 0.0224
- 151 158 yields 0.0225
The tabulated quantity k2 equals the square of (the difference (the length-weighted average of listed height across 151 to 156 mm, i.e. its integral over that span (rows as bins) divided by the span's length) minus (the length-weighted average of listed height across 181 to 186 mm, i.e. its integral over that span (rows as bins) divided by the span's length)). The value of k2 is 389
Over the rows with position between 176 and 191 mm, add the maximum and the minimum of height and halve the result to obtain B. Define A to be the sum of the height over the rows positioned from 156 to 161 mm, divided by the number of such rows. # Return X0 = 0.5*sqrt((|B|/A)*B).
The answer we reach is 10.4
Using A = 454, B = 444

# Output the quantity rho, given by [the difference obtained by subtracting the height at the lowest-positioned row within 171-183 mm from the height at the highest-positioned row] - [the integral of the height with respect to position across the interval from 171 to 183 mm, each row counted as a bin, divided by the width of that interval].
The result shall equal -489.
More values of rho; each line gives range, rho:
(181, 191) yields -445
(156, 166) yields -451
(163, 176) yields -475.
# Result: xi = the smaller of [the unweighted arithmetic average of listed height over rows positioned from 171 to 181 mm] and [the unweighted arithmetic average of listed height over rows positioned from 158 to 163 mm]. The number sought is 444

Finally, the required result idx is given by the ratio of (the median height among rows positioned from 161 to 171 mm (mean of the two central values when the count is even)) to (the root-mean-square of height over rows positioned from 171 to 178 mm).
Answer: 1.00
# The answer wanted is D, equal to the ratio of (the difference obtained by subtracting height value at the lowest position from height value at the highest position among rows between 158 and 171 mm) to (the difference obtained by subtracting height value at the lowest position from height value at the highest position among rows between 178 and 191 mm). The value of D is 0.0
